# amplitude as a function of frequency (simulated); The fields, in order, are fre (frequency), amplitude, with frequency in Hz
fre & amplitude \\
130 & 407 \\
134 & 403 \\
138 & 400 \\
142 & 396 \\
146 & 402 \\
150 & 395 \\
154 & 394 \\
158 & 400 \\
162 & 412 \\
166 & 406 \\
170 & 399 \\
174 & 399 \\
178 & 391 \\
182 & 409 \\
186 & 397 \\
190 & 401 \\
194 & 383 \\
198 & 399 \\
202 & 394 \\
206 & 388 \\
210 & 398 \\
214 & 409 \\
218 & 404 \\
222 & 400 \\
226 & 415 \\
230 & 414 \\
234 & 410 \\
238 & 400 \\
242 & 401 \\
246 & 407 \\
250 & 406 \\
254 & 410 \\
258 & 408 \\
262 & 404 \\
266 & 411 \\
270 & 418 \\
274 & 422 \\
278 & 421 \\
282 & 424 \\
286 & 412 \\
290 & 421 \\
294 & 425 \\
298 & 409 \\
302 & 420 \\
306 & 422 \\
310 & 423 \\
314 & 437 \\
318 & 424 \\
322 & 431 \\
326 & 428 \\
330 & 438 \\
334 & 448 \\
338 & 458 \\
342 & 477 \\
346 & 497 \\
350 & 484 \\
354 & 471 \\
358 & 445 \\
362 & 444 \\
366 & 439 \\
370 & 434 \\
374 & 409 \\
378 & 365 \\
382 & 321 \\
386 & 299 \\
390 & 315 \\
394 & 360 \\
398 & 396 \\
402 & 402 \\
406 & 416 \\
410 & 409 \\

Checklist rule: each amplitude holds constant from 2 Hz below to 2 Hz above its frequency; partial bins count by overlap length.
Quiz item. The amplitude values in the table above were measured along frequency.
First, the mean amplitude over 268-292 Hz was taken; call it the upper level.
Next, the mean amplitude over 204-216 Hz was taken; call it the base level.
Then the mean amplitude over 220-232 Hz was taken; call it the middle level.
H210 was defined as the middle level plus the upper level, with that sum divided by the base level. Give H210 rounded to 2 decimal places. 2.08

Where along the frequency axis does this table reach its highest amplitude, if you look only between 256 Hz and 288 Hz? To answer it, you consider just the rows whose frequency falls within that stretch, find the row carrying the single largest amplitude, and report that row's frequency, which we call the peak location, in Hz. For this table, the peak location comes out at 282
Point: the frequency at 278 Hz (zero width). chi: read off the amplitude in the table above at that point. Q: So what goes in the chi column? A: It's 421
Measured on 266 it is 411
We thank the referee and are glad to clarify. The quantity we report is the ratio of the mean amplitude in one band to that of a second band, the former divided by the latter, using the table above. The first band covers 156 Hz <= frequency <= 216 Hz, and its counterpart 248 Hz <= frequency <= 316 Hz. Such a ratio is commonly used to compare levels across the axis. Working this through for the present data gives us 0.956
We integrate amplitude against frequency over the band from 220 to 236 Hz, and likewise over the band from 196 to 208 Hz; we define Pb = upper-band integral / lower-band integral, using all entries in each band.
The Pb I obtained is 1.4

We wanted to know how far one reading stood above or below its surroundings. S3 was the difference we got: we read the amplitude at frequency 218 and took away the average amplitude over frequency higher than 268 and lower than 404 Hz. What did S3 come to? -15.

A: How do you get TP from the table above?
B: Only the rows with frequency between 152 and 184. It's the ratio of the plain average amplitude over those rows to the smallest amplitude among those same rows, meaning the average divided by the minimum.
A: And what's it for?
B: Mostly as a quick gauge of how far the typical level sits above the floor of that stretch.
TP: 1.03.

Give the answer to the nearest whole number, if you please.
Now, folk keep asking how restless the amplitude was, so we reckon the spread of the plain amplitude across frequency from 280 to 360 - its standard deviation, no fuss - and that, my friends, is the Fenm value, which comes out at 25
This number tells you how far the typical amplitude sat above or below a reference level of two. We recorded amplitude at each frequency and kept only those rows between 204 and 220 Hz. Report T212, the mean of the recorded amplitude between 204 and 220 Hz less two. 398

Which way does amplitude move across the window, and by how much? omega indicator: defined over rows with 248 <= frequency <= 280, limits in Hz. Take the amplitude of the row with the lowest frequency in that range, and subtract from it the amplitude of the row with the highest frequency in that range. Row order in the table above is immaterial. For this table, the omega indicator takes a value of -15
